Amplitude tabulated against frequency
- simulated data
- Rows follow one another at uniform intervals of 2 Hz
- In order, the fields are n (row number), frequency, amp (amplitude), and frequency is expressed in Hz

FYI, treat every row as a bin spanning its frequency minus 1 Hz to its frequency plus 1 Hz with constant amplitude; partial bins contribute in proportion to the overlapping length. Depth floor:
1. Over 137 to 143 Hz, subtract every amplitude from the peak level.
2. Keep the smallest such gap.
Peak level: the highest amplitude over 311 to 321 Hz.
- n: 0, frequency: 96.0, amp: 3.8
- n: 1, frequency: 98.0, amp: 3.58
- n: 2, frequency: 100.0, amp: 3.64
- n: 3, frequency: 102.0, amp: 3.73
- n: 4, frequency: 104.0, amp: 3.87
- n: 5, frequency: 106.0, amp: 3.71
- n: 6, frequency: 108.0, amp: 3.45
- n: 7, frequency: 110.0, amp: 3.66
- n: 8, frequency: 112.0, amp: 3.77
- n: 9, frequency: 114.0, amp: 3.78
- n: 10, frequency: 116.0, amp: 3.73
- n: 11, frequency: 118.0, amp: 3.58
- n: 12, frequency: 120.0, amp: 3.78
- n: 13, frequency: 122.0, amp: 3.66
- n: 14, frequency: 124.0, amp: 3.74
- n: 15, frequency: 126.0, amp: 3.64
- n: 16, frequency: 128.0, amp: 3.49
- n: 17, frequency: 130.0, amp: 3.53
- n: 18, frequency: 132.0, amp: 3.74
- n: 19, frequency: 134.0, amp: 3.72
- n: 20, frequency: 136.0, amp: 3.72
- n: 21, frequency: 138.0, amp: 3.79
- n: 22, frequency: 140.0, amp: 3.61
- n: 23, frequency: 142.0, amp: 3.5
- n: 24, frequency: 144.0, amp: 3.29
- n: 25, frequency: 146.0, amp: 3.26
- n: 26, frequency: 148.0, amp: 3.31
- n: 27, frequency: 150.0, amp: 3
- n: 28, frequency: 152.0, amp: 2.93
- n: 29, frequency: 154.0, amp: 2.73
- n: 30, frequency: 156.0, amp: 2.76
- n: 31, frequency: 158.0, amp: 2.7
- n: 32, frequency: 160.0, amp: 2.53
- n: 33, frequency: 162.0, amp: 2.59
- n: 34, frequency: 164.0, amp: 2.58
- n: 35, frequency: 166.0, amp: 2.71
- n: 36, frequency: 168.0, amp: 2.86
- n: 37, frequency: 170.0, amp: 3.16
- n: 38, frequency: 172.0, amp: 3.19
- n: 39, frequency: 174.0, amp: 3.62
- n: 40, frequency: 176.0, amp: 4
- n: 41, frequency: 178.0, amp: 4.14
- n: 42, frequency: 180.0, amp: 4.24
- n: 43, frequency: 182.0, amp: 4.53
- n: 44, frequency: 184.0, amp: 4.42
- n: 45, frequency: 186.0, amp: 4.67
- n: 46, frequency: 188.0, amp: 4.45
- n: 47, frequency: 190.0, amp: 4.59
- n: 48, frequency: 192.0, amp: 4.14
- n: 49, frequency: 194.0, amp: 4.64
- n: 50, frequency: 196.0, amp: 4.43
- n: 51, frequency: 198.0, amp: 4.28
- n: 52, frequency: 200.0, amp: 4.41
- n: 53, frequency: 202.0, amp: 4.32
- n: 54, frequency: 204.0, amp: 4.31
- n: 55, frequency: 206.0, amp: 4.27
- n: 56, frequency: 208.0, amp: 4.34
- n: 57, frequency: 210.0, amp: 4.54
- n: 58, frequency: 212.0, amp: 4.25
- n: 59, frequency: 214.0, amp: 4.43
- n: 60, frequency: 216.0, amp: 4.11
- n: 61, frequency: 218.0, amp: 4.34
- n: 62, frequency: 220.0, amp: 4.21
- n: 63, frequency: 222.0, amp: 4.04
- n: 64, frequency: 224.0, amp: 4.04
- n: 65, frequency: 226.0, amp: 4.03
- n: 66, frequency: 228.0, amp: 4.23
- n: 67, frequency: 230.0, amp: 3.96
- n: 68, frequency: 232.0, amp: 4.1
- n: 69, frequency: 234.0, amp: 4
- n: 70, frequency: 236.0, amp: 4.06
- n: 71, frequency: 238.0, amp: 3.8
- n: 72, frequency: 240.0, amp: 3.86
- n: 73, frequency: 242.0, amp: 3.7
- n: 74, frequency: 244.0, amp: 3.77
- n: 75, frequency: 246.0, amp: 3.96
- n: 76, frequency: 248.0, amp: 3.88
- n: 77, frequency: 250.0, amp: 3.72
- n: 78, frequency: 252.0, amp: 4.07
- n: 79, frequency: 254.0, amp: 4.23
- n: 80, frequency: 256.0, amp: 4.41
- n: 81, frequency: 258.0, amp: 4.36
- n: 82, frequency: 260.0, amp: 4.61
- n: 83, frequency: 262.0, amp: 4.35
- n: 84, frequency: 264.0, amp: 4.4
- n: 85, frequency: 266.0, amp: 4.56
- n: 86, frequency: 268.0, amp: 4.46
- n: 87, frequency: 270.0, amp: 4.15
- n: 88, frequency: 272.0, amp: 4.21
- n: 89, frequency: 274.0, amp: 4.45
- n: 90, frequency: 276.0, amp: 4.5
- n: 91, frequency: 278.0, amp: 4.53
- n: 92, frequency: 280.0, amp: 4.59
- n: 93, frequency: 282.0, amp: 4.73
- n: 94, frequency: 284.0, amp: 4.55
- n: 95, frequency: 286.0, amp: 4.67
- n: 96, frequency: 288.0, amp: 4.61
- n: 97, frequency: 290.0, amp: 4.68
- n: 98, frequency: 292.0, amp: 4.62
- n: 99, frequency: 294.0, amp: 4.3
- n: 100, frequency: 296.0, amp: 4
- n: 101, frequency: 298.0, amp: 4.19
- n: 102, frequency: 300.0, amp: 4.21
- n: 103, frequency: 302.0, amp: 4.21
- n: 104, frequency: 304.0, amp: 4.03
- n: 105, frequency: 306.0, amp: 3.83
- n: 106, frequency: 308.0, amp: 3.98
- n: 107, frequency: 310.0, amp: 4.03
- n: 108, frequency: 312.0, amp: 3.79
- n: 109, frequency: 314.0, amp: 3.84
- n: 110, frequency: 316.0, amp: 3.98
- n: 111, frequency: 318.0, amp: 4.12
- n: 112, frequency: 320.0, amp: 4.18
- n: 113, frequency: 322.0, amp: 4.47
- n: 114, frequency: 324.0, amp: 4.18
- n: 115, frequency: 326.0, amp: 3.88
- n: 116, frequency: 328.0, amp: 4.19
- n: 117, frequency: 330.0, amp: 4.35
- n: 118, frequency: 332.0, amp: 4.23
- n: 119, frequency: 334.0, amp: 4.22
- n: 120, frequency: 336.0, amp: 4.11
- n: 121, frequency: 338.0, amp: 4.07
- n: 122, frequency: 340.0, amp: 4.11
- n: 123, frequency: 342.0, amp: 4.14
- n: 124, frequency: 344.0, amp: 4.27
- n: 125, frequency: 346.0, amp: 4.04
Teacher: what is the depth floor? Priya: 0.4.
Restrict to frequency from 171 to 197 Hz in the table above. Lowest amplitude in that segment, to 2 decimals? 3.19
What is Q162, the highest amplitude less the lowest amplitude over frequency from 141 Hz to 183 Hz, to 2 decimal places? 2.00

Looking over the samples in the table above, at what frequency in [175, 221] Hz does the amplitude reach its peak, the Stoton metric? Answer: 186.0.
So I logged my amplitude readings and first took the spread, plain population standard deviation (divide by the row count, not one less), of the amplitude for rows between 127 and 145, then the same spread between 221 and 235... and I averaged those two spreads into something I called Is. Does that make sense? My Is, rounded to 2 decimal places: 0.12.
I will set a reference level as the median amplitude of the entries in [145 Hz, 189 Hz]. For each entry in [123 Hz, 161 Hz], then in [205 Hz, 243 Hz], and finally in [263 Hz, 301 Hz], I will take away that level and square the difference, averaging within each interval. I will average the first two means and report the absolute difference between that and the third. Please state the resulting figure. 1.1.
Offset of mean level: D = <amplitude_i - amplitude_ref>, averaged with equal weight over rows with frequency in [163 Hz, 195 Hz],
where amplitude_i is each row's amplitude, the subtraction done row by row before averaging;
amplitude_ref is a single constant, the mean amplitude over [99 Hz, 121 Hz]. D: 0.2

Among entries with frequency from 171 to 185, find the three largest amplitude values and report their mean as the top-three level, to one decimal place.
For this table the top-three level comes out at 4.4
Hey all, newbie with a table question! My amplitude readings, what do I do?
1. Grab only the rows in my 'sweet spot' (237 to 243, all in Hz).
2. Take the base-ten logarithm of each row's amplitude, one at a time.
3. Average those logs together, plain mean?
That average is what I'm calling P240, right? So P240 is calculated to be 0.58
